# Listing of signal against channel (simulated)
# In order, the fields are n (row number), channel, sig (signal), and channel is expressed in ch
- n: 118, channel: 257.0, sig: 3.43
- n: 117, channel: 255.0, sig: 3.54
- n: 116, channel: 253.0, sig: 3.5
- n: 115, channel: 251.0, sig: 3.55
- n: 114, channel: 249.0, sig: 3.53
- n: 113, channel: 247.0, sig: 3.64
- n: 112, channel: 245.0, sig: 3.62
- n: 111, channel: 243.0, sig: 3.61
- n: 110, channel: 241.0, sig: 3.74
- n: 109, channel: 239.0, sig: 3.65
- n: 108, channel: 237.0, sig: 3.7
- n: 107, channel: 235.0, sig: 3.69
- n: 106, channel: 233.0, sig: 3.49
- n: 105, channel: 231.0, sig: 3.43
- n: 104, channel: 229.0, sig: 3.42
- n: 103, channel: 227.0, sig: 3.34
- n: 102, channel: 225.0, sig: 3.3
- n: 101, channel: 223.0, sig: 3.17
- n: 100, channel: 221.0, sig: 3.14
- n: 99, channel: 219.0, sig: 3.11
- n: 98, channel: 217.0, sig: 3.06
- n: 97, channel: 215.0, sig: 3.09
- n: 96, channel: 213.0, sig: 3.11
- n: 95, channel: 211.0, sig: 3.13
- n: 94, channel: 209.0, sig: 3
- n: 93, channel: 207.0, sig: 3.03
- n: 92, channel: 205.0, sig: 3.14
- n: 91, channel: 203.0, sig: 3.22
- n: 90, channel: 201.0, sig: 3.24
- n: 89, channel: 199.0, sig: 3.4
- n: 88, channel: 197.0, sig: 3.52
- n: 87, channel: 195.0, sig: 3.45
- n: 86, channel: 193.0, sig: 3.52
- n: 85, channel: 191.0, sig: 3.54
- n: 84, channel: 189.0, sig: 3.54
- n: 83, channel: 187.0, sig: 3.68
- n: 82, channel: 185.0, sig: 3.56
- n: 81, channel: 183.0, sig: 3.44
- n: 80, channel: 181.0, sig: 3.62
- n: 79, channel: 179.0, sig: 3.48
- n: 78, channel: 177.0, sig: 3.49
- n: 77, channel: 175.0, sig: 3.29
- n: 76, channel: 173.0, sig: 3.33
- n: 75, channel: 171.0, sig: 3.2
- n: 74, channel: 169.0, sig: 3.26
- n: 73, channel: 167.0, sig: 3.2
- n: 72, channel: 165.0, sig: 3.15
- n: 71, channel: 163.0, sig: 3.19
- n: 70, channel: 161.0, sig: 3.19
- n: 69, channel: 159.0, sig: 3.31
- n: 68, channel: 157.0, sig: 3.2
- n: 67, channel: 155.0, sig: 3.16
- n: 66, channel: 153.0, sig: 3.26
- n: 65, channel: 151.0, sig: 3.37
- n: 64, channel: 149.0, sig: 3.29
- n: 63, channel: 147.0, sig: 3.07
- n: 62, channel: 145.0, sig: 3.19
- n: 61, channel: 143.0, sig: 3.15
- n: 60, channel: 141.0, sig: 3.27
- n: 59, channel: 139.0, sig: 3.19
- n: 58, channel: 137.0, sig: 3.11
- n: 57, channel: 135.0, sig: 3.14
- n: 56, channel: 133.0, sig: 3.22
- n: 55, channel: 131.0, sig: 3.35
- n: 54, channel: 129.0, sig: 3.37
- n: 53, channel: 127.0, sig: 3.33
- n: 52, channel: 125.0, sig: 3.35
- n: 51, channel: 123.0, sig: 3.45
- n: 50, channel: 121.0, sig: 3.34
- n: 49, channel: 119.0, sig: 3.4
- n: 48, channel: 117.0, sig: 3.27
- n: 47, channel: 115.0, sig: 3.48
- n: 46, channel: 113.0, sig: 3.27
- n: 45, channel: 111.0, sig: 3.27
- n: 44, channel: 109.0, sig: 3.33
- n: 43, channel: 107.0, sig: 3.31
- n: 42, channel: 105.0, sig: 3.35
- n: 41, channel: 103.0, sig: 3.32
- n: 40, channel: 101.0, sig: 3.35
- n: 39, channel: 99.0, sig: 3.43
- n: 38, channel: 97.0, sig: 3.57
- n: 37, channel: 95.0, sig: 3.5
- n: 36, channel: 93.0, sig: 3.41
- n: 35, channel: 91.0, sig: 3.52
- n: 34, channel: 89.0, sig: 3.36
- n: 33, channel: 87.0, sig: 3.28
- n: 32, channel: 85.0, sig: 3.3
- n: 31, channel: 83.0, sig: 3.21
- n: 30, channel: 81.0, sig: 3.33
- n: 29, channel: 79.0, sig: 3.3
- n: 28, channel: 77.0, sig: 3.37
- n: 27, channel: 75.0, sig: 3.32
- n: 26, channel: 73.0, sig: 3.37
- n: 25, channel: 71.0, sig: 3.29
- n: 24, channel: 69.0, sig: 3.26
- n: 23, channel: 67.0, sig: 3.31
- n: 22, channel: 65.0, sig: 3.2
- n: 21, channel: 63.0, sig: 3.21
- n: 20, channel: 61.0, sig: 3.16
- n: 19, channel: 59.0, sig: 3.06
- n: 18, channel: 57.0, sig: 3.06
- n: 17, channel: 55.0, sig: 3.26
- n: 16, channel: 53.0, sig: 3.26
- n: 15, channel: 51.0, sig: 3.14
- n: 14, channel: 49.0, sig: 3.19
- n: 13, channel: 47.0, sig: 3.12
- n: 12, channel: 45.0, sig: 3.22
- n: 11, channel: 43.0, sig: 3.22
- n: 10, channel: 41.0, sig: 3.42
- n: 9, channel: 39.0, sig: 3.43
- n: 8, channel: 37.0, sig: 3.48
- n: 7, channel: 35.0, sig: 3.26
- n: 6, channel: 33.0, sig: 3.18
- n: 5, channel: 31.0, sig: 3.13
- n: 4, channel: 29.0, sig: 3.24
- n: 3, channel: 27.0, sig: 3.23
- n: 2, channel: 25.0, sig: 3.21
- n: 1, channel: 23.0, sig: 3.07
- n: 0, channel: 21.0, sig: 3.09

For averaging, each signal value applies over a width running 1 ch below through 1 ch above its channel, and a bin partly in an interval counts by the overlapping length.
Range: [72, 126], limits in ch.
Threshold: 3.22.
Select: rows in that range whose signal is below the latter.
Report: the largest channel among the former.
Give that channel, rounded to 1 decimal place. 83.0 ch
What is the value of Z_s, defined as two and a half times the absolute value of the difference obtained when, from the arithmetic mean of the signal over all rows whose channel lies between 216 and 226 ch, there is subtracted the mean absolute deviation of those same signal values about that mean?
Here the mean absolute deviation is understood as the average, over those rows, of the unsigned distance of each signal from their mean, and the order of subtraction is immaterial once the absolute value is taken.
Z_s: 7.73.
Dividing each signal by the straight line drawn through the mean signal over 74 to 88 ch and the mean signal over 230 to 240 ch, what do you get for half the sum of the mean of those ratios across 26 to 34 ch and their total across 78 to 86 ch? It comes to 2.49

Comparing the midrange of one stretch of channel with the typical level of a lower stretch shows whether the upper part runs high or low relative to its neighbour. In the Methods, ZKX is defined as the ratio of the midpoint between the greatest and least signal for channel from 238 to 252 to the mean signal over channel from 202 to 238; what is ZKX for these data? 1.12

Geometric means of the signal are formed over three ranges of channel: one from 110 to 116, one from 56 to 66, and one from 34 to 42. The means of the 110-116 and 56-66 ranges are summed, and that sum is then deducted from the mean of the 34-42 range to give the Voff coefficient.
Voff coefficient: -3.08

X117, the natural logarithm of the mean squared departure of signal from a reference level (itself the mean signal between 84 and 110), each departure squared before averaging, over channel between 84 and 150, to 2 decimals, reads -4.03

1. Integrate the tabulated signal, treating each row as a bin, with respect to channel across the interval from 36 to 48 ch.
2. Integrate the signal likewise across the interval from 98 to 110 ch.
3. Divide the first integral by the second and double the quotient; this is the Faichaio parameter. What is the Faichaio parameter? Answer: 1.98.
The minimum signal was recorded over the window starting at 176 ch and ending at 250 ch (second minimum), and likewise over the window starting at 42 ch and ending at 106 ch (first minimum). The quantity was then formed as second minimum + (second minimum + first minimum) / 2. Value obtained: 6.03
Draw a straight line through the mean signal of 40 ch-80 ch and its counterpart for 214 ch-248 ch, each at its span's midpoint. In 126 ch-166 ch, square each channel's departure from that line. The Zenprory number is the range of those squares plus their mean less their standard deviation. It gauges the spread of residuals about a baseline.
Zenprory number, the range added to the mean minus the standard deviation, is 0.069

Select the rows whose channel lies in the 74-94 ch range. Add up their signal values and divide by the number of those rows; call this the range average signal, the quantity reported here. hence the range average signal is 3.34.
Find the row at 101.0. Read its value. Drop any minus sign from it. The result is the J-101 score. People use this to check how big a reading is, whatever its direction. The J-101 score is 3.35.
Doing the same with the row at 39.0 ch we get 3.43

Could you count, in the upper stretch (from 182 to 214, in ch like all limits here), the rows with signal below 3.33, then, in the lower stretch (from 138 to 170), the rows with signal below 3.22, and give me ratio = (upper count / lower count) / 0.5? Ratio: 1.4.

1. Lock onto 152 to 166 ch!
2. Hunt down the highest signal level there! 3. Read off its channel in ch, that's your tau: 159.0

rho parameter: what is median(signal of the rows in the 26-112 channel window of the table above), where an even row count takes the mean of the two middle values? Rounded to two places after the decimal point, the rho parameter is 3.29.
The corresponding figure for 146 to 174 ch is 3.20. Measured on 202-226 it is 3.12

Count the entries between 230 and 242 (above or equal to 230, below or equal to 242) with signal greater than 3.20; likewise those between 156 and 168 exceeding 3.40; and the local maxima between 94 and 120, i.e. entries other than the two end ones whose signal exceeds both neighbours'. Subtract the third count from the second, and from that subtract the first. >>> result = -10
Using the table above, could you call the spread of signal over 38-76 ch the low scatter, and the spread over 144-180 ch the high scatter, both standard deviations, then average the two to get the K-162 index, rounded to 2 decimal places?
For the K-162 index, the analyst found 0.11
